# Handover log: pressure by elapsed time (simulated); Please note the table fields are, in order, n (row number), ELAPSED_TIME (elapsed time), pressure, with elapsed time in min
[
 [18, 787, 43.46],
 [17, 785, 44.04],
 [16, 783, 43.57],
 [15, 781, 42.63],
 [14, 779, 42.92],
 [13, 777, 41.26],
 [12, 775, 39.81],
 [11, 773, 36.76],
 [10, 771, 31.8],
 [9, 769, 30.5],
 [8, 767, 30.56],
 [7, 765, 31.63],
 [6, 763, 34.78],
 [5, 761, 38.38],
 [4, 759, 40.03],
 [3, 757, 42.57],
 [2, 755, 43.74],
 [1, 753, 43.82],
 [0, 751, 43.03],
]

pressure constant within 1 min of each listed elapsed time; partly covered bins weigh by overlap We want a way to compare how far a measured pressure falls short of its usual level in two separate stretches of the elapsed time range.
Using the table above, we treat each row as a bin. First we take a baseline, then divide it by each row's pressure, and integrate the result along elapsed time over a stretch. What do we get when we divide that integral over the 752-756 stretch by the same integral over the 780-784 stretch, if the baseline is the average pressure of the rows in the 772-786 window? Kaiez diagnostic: 1.0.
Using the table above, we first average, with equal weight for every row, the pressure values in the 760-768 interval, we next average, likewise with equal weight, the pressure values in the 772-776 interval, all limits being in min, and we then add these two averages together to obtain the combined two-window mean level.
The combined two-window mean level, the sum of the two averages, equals 72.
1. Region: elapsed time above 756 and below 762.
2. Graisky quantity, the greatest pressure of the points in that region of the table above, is 42.57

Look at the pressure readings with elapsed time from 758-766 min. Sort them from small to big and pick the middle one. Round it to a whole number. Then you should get 37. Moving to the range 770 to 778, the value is 38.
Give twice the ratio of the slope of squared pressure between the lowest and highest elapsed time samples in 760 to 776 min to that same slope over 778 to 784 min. 1.1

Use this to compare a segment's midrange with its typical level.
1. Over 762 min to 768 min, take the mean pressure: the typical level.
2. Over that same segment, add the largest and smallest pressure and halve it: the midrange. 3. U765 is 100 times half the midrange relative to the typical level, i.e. 50.5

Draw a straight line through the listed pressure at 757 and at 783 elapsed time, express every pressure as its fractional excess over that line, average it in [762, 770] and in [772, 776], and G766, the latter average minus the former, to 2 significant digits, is 0.14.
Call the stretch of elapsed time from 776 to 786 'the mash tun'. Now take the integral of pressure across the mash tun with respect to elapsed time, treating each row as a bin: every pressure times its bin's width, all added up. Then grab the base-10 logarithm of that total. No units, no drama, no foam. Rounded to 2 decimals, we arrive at 2.63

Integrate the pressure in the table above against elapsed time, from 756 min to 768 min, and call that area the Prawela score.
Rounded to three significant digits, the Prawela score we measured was 436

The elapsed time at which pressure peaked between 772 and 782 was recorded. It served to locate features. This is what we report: 779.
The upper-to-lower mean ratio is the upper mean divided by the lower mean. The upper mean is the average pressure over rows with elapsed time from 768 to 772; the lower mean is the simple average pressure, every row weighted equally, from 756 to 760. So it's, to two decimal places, 0.75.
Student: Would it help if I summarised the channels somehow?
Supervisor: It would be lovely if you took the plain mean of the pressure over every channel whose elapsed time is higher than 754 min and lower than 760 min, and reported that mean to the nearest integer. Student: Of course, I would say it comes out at 42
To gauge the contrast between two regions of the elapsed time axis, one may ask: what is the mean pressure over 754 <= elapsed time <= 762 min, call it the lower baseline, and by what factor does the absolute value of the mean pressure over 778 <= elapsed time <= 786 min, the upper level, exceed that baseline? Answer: 1.05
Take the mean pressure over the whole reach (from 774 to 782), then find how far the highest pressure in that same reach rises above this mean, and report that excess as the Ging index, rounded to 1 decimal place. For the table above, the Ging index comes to 1.3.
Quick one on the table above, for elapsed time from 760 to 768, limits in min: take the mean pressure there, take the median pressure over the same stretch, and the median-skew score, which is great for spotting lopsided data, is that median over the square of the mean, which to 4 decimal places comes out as 0.0290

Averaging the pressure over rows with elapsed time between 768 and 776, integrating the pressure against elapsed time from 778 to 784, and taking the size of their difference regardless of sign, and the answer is 224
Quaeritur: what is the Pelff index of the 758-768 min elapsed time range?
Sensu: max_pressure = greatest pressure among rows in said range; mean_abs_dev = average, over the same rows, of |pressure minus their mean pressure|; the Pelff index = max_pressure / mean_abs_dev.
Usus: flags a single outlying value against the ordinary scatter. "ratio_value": 12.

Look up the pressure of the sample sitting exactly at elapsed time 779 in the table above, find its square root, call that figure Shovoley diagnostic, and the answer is 6.6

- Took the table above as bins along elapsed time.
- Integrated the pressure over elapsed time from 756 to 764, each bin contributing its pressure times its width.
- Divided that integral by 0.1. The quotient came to 3115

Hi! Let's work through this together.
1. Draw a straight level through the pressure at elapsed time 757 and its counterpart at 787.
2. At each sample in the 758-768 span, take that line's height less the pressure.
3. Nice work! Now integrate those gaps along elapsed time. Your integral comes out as 77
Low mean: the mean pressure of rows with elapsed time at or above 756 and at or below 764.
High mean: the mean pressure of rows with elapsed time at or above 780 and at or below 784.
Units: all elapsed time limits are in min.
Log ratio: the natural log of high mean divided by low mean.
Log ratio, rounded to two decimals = 0.10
